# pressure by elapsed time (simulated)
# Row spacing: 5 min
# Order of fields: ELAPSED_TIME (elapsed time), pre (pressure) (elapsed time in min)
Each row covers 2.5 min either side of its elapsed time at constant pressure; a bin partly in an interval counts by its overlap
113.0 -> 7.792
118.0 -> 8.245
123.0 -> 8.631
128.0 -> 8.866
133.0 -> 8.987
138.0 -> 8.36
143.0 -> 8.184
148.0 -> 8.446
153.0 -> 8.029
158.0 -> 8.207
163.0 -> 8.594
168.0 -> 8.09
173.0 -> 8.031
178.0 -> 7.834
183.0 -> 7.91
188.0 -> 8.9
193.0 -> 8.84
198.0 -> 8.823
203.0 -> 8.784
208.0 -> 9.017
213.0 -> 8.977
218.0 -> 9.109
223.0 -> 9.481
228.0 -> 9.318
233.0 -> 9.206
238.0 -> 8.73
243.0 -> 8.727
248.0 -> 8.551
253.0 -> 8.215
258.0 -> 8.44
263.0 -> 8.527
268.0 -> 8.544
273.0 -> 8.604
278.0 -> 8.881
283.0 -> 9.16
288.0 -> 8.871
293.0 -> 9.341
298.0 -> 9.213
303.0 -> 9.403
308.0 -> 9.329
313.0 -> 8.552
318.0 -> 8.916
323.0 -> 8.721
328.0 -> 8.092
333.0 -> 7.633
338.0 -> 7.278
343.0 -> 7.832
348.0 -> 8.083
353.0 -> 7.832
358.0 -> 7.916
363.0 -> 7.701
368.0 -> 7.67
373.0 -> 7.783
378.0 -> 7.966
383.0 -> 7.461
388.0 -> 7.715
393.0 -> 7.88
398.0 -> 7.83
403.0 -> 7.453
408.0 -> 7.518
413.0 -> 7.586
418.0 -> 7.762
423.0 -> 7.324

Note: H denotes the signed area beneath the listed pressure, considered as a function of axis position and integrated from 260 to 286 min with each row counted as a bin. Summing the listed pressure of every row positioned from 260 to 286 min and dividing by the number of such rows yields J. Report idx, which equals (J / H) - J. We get -8.70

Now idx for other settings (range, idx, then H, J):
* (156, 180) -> -8.11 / 196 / 8.2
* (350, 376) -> -7.74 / 203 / 7.8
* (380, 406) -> -7.63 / 199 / 7.7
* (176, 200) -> -8.42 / 203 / 8.5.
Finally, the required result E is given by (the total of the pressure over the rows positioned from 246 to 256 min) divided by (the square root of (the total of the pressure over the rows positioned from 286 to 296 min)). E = 3.93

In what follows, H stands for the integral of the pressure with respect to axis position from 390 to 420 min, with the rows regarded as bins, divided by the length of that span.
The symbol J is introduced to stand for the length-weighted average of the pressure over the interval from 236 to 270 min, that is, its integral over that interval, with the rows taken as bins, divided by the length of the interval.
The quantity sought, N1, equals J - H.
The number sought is 0.9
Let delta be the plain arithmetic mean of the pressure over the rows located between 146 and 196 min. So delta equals 8.29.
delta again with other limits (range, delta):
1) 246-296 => 8.71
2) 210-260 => 8.88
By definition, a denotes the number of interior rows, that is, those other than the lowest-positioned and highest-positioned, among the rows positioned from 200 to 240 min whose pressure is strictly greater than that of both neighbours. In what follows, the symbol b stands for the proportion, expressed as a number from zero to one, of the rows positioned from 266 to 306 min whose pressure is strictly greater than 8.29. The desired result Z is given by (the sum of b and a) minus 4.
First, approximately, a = 2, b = 1.0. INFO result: -1.00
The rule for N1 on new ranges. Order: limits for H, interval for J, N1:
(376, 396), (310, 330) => 0.8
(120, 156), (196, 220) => 0.4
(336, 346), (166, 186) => 0.4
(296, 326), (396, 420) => -1.4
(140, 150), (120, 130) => 0.4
